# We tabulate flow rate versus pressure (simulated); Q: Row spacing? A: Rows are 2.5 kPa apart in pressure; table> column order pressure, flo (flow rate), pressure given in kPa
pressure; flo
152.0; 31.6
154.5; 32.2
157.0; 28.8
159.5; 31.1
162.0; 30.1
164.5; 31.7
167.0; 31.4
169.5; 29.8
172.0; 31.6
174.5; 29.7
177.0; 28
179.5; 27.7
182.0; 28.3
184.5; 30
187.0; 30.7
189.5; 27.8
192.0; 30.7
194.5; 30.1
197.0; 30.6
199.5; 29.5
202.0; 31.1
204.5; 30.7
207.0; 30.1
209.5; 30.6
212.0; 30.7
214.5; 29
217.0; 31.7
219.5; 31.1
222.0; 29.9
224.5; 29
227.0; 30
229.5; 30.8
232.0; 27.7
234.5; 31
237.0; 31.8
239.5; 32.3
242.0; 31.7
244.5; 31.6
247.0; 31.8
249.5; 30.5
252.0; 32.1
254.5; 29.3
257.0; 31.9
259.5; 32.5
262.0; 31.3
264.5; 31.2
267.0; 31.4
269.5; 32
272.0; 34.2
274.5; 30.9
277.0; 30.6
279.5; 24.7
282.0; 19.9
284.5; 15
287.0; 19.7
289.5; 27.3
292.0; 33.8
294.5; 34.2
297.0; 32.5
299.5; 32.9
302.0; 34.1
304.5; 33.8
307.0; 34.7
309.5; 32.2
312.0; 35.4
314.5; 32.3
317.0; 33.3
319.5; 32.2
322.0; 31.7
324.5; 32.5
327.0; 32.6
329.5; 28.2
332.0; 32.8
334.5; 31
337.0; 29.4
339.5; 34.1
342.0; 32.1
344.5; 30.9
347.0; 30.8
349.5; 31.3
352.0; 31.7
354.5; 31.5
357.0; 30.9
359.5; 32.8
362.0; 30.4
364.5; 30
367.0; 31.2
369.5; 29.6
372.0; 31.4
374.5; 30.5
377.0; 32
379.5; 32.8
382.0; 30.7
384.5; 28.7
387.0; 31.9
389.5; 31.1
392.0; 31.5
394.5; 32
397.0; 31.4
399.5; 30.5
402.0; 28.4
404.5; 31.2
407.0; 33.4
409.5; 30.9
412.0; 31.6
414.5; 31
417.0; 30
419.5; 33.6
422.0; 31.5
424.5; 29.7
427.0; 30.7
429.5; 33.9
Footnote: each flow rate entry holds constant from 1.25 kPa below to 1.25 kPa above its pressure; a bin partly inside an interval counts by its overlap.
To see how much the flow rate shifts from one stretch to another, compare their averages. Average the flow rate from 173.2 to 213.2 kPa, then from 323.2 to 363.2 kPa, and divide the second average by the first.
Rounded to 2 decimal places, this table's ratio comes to 1.06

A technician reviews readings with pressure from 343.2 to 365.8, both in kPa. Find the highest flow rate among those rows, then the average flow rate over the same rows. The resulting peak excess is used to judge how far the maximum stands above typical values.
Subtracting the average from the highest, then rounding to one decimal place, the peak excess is 1.7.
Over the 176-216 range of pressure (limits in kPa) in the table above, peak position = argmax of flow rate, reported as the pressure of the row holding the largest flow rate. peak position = 202.0 kPa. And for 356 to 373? 359.5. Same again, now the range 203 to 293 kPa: 272.0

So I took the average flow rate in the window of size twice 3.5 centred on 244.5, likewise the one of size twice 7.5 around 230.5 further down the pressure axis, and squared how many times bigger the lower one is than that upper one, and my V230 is 0.90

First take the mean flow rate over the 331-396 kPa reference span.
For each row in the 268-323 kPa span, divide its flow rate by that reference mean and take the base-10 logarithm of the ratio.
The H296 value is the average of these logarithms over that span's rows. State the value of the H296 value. -0.022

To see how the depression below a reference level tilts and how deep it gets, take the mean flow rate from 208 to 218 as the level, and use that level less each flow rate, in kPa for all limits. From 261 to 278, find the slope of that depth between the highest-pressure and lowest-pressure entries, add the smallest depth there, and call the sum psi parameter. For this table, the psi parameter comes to -3.7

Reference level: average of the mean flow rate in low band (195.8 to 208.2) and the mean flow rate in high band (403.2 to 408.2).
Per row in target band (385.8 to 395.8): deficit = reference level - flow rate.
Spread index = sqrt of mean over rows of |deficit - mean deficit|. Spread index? 0.57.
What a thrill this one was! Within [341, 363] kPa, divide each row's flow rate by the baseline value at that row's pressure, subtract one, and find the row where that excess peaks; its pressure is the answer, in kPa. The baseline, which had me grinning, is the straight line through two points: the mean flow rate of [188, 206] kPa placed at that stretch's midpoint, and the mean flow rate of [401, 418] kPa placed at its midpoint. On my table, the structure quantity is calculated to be 359.5 kPa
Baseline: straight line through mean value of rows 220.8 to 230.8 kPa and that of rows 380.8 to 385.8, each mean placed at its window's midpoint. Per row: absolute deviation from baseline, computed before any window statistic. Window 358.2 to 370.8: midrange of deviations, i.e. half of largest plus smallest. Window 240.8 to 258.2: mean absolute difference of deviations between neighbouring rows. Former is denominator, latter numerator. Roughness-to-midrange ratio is 0.66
